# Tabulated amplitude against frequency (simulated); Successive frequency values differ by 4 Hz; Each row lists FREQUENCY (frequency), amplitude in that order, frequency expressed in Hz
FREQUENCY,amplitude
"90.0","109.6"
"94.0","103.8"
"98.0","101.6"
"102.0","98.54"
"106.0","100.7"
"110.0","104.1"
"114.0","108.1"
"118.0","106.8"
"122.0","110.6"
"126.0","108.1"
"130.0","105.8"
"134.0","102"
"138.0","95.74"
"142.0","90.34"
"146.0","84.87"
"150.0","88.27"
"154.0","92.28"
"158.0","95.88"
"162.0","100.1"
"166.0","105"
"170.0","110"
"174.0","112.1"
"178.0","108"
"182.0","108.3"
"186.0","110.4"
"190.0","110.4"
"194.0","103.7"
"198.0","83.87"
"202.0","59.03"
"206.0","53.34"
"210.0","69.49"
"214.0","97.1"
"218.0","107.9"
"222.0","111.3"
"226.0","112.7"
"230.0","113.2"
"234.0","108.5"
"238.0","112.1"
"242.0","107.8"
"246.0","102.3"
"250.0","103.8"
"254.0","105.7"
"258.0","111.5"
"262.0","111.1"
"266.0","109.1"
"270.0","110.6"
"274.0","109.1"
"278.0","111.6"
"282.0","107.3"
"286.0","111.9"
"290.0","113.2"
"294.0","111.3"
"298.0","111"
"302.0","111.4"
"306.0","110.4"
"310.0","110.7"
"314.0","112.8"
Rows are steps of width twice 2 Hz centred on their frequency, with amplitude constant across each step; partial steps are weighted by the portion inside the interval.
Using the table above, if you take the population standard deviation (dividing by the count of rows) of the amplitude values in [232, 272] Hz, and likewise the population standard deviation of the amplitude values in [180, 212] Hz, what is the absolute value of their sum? 26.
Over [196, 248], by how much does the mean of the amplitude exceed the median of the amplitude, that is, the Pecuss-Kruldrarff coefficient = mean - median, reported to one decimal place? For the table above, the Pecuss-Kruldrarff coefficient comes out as -12.5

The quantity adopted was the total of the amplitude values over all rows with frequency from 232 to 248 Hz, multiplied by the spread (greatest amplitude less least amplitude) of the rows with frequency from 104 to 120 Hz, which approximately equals 3187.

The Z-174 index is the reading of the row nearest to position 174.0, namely 112.1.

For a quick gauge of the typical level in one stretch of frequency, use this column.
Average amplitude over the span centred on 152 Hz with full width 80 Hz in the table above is 103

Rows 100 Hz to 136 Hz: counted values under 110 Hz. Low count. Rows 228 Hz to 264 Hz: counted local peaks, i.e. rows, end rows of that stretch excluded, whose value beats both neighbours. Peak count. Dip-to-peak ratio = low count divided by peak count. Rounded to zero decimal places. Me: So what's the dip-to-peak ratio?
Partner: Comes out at 4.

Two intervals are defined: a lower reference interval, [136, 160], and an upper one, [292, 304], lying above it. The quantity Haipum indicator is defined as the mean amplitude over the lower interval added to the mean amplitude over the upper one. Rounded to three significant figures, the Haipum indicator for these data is 202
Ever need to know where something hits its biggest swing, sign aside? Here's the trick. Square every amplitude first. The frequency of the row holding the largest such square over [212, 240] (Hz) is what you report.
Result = 230.0 Hz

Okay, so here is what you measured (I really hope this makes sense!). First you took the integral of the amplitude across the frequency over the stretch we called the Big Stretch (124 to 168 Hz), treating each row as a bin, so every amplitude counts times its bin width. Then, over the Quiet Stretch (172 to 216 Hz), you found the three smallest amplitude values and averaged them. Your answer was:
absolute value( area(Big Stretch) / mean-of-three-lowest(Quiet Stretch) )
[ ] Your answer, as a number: 70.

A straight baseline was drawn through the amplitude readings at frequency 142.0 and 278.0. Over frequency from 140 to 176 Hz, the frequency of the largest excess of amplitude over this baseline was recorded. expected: 174.0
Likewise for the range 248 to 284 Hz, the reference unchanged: 258.0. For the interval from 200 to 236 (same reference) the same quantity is 226.0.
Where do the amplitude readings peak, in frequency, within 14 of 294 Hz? 290.0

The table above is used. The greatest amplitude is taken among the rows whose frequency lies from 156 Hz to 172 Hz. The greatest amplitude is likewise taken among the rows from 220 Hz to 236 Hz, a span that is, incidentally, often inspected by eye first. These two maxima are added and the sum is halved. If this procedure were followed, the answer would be 111.6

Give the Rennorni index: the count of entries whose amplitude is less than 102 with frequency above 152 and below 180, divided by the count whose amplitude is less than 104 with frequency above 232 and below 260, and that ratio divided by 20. 0.075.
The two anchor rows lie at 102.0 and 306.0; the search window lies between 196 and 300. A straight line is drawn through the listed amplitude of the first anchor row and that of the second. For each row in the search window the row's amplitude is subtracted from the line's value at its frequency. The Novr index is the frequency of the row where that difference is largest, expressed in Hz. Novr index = 206.0 Hz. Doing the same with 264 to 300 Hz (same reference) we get 282.0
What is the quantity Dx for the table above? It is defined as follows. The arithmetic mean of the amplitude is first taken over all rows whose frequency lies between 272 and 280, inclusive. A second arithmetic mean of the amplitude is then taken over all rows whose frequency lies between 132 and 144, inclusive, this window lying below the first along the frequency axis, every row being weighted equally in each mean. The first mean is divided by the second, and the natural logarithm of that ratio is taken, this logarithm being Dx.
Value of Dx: 0.14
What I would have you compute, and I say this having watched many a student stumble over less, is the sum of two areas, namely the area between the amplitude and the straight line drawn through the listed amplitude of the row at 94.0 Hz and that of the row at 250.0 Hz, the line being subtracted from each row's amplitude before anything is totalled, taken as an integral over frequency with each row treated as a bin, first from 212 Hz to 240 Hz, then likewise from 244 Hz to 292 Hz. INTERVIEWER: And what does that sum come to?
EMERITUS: 391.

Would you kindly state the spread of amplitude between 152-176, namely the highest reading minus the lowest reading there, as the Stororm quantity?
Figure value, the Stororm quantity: 20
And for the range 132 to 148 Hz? 17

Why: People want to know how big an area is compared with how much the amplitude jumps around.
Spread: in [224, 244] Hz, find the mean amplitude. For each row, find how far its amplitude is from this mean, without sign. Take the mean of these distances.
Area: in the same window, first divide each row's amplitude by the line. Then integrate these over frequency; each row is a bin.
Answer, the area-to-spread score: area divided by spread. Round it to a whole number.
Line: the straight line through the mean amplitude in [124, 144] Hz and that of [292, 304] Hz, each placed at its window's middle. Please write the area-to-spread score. 10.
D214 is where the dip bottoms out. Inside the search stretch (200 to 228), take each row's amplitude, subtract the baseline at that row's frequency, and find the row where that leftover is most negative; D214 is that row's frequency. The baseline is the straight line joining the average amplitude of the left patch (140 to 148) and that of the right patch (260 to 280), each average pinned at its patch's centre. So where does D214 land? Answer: 206.0 Hz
